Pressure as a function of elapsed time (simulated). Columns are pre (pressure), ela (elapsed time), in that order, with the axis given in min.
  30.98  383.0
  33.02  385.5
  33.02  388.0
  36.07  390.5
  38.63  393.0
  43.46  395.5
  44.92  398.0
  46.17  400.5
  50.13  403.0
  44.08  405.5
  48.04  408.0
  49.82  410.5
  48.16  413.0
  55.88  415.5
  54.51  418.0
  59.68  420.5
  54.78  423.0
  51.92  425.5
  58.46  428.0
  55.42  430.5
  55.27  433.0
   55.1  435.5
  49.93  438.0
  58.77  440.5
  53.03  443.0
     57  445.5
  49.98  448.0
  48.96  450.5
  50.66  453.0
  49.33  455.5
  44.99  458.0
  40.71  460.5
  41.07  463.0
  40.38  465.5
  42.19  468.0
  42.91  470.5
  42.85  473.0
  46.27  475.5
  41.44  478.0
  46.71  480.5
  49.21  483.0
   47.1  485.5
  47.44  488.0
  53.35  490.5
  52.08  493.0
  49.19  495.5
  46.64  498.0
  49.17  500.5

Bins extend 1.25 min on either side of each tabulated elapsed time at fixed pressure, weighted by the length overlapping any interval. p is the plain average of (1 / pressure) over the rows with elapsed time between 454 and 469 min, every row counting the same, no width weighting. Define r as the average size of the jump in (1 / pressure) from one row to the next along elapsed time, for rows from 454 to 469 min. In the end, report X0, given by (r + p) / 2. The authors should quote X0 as 0.0123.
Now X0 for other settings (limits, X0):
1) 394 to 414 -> 0.0114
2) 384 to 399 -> 0.0141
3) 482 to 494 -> 0.0105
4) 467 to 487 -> 0.0119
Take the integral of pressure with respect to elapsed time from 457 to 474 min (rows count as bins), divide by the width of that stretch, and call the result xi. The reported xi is 42.1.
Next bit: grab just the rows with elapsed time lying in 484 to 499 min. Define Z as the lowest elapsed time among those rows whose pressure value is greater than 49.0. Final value 490.5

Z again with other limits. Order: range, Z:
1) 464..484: 483.0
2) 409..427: 410.5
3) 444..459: 445.5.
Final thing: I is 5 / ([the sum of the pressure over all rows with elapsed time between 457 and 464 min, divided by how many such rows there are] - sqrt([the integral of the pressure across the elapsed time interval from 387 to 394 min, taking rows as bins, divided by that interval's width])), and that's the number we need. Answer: 0.138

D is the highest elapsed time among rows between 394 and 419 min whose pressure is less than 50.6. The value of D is 413.0 min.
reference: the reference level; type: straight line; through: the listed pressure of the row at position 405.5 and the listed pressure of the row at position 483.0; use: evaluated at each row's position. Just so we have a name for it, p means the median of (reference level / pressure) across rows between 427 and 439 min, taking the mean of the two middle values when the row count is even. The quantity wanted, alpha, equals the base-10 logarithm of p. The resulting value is -0.08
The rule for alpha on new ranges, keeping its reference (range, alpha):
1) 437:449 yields -0.06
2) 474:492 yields 0.02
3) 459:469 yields 0.07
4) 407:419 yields -0.05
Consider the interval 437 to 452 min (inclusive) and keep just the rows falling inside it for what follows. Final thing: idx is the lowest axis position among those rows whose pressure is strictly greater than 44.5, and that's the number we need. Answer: 438.0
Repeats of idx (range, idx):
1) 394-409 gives 398.0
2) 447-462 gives 448.0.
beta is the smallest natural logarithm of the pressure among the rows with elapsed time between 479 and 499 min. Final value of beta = 3.84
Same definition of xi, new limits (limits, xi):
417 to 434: 55.7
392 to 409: 45.1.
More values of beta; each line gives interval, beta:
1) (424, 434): 3.95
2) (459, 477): 3.70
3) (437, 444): 3.91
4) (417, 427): 3.95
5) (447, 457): 3.89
